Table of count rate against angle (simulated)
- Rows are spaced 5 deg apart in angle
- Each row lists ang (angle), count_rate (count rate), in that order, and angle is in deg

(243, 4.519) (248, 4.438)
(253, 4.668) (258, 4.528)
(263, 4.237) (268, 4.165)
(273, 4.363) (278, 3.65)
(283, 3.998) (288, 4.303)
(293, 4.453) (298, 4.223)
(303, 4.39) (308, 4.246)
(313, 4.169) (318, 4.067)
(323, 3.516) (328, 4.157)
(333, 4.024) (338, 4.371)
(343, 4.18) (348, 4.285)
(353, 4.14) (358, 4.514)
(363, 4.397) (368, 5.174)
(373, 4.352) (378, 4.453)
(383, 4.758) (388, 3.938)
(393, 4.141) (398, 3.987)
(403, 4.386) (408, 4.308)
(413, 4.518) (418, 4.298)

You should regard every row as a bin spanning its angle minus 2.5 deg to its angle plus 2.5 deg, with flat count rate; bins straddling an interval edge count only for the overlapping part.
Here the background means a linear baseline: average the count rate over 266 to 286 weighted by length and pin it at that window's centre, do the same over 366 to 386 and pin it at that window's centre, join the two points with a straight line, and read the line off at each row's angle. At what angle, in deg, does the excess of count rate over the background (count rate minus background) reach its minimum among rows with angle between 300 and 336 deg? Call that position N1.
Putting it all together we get 323 deg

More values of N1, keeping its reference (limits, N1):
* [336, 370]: 353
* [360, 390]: 388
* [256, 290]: 278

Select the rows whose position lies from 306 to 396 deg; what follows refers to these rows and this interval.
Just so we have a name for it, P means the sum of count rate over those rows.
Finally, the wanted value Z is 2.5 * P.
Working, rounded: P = 77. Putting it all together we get 192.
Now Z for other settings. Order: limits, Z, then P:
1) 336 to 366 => 65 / 26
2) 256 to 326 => 146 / 58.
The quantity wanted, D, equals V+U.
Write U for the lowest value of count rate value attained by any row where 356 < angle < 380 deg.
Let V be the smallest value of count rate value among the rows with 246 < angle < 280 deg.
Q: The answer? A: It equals 8.00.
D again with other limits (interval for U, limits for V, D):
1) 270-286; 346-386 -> 7.79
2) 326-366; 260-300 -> 7.67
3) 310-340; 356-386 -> 7.87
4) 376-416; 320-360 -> 7.45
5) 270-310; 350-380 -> 7.79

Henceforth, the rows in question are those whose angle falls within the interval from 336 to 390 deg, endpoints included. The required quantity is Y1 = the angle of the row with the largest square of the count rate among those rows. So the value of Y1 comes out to 368 deg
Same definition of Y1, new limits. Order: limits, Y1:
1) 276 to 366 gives 358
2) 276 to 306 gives 293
